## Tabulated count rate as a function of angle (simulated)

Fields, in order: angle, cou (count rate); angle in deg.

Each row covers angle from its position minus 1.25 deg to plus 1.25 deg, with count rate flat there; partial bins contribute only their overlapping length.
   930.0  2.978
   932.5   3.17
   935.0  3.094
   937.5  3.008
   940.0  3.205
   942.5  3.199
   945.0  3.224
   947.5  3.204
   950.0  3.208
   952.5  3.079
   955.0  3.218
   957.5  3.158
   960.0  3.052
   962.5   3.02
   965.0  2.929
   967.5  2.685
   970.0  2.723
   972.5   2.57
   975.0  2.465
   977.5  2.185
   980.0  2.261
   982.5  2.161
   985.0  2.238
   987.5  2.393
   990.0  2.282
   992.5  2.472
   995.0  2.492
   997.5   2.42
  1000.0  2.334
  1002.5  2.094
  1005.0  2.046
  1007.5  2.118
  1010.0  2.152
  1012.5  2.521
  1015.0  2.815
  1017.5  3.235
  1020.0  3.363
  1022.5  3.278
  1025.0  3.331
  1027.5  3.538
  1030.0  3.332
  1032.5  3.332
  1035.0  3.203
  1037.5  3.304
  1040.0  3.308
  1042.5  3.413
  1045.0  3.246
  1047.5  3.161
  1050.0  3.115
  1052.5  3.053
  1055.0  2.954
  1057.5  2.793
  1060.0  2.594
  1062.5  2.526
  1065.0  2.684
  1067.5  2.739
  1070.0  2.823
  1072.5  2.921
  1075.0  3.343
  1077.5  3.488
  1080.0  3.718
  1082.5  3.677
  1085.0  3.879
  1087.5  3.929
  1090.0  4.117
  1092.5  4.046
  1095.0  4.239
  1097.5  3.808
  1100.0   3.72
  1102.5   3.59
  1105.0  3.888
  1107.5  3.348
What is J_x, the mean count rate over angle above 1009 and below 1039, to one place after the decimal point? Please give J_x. 3.1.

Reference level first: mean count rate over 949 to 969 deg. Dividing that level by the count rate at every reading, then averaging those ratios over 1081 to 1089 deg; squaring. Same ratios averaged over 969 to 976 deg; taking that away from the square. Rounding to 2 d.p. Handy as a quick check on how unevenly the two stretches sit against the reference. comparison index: -0.55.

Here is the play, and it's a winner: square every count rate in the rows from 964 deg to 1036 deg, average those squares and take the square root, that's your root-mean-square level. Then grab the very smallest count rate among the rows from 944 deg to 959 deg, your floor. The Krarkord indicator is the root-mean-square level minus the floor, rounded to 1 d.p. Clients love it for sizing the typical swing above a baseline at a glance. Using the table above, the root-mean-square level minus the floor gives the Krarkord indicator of -0.4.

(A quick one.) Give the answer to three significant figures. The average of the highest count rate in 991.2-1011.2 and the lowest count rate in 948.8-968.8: 2.59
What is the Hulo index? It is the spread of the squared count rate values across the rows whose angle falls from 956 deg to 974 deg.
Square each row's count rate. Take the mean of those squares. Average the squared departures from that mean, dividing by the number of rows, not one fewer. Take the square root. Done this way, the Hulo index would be 1.2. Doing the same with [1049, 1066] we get 1.2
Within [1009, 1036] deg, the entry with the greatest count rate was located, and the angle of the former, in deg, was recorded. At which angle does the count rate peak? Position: 1027.5 deg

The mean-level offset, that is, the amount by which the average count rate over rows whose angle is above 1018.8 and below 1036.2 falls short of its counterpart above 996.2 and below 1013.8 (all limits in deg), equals -1.10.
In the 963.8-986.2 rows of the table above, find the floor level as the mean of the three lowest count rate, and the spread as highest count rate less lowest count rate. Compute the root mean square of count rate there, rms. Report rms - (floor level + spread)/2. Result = 1.00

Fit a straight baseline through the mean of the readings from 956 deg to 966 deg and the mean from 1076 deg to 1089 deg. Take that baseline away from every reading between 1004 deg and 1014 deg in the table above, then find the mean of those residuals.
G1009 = -1.1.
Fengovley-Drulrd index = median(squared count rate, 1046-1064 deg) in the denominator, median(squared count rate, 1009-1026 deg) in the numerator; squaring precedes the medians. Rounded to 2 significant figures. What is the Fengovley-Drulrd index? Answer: 1.2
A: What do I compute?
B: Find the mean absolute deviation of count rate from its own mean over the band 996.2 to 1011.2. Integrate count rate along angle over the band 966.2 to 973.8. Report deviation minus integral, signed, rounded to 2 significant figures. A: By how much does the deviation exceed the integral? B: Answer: -20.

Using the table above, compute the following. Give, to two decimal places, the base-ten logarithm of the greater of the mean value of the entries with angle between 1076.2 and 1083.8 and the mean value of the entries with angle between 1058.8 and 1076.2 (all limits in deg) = 0.56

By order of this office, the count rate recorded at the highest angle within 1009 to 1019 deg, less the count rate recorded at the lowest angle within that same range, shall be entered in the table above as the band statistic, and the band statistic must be 1.1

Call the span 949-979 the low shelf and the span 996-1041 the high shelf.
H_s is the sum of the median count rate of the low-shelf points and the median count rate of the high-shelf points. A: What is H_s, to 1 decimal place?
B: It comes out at 6.2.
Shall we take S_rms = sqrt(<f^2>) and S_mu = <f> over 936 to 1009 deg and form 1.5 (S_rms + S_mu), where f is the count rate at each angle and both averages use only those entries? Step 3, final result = 8.1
